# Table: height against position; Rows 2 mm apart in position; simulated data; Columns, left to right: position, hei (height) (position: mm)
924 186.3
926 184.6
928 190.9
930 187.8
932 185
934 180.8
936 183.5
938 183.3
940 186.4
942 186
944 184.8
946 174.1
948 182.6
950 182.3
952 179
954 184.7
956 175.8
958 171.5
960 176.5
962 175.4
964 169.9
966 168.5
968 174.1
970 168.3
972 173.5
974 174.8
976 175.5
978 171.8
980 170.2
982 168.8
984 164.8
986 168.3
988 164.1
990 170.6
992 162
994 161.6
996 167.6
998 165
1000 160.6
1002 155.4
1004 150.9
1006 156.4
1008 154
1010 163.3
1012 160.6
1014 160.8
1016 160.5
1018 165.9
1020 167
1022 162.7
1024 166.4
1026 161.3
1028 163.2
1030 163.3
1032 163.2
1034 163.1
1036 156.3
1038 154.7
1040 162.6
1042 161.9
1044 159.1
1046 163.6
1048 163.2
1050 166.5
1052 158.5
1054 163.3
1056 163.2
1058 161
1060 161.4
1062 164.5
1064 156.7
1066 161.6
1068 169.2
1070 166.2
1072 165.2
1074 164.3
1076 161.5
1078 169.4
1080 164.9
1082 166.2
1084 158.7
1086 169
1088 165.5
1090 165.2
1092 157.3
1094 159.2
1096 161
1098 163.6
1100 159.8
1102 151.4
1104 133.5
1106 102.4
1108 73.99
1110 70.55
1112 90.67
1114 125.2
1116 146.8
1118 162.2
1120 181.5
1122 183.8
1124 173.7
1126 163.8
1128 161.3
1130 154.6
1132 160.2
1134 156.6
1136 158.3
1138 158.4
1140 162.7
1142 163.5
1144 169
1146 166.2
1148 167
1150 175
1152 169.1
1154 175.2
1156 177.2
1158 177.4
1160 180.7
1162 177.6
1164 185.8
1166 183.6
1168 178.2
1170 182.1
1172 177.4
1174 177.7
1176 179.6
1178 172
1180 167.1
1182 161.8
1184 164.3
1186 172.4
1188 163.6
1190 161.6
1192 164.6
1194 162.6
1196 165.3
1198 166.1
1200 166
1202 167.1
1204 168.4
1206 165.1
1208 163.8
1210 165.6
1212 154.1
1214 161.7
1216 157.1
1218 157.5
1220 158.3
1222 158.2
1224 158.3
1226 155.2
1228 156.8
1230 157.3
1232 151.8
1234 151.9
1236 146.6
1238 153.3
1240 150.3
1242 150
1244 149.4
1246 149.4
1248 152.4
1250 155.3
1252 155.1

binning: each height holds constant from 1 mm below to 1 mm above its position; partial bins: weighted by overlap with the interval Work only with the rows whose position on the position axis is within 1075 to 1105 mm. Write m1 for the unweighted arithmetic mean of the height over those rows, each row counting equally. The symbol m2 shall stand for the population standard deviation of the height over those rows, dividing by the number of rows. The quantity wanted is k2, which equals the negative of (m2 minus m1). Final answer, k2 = 152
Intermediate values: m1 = 160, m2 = 9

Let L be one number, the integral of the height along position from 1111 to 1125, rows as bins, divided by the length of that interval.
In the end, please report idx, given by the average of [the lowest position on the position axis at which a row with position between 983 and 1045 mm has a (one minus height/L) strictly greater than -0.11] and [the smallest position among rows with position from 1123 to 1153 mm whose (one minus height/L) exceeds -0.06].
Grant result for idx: 1057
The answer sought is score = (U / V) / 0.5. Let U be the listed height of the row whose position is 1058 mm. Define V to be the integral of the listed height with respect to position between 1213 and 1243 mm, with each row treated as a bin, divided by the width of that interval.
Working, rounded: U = 161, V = 155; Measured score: 2.08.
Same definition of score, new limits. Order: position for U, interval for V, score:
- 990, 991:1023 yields 2.12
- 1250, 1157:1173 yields 1.72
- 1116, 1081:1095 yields 1.80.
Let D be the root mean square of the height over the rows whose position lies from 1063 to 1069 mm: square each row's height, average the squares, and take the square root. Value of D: 163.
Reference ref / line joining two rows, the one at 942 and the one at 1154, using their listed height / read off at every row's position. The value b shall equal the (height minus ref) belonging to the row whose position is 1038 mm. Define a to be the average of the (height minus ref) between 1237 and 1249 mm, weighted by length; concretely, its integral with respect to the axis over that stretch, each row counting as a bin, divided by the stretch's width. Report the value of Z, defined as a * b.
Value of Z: 525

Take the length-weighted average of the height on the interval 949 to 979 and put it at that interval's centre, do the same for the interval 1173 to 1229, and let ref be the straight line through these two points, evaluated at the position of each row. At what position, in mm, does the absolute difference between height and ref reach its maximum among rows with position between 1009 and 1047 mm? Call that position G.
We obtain 1038 mm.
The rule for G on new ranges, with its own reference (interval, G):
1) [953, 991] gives 988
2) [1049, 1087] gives 1064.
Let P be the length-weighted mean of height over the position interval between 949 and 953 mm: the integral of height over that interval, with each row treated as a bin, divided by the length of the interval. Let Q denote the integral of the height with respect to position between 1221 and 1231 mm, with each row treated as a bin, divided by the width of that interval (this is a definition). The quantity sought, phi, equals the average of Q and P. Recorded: 169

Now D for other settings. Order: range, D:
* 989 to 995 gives 165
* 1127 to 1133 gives 159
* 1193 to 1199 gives 165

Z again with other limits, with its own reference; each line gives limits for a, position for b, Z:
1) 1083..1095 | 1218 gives 231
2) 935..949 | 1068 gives 32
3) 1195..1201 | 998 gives 130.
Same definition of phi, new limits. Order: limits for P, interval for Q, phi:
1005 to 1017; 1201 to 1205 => 164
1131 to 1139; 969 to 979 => 166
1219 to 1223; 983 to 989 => 162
